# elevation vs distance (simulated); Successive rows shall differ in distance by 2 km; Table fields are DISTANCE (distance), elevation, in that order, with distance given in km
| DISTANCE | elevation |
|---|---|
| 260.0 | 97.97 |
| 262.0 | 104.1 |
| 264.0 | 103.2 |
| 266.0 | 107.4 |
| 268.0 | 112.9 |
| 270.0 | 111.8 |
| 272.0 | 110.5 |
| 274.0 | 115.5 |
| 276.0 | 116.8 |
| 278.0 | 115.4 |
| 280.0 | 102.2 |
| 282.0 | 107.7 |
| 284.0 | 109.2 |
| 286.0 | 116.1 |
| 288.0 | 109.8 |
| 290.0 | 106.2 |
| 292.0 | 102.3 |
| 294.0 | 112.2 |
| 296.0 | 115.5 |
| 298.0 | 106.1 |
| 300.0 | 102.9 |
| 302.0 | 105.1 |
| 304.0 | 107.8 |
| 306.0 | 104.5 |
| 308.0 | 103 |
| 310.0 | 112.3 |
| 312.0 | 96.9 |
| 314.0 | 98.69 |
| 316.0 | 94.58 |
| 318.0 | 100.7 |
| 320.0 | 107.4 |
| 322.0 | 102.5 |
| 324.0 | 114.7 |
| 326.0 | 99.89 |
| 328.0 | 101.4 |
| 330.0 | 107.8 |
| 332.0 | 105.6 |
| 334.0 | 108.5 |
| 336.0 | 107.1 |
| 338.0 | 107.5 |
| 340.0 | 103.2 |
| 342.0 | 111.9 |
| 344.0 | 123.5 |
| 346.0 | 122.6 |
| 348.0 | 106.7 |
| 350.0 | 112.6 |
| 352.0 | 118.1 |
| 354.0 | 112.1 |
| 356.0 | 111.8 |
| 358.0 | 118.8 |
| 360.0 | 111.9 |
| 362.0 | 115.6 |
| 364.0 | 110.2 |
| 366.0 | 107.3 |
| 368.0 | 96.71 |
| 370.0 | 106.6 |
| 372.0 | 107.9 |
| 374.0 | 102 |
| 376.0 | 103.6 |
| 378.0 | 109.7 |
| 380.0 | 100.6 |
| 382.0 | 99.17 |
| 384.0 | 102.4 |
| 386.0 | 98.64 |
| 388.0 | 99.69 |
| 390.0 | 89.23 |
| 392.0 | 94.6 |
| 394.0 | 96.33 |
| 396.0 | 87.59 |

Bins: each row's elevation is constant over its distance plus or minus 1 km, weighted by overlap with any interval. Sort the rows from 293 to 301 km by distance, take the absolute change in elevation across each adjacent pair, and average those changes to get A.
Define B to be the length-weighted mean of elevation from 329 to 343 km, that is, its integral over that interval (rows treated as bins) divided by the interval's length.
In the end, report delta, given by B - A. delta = 102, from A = 5.3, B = 107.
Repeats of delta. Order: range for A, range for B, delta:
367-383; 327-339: 101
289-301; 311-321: 94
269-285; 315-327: 99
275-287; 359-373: 102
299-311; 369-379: 102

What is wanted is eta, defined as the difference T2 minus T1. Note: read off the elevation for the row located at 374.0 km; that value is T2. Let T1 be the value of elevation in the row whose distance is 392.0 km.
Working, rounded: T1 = 94.6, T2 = 102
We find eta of 7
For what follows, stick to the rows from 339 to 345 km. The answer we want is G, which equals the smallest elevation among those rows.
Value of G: 103.2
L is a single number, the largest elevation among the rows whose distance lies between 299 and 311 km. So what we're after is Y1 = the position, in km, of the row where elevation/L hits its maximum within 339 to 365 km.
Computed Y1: 344.0 km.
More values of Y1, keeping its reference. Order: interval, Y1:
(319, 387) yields 344.0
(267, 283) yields 276.0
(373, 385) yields 378.0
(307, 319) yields 310.0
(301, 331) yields 324.0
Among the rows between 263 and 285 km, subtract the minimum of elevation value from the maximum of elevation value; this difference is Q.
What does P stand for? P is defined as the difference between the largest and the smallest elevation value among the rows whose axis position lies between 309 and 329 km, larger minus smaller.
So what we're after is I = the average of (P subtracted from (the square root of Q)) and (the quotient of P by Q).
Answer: -7.5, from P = 20.1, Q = 14.6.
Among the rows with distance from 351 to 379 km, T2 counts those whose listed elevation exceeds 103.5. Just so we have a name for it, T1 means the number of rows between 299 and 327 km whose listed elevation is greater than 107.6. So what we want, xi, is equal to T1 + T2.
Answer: 15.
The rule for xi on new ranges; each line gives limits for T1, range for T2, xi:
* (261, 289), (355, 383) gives 20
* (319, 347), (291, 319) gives 13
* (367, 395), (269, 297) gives 14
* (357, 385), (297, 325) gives 13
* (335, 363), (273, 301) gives 21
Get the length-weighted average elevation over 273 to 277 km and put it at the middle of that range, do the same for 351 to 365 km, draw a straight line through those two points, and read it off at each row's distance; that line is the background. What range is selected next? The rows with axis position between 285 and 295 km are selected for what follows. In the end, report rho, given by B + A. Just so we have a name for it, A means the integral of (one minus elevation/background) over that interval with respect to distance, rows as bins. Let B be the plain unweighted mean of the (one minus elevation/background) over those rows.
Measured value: 0.6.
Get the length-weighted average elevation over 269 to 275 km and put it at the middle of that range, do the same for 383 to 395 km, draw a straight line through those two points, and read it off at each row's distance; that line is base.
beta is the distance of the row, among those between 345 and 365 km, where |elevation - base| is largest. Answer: 346.0 km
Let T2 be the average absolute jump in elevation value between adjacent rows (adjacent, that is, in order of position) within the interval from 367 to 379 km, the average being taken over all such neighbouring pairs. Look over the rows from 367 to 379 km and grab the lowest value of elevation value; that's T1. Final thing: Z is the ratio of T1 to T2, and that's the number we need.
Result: 19.5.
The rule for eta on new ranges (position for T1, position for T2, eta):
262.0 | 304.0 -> 4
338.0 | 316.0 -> -13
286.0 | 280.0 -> -14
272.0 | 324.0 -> 4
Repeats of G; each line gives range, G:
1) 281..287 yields 107.7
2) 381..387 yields 98.64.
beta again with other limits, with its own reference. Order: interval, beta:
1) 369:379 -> 378.0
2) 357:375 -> 358.0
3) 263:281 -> 264.0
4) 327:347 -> 344.0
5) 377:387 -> 378.0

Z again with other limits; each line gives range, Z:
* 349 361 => 21.8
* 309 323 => 14.5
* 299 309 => 42.4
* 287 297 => 19.8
